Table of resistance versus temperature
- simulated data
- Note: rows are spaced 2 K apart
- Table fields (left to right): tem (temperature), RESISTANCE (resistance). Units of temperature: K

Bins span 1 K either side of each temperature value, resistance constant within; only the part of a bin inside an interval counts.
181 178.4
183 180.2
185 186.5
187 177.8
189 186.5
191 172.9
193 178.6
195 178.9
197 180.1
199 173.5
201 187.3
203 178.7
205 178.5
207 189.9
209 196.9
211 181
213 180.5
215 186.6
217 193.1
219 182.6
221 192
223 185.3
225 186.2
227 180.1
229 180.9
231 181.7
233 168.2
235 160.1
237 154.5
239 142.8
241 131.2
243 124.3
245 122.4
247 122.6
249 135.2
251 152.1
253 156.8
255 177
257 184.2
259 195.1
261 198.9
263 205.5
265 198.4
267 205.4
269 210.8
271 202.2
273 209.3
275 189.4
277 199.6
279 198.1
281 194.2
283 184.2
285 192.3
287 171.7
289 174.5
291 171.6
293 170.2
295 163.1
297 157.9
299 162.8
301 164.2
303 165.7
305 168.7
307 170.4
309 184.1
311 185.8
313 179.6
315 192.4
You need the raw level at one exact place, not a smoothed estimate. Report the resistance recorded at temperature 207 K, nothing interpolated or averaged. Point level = 189.9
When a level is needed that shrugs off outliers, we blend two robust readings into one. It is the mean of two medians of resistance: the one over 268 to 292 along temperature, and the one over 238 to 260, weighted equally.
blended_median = 168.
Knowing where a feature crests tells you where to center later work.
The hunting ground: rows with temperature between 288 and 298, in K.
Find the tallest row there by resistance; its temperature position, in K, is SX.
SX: 289 K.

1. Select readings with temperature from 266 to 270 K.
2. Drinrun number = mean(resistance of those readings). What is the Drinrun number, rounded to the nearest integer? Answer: 208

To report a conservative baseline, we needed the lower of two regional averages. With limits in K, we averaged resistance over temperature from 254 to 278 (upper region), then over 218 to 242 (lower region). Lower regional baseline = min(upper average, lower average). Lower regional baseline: 170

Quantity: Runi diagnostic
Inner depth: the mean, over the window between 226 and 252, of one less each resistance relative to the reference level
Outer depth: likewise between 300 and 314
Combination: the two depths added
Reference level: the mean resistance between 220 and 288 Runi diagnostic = 0.16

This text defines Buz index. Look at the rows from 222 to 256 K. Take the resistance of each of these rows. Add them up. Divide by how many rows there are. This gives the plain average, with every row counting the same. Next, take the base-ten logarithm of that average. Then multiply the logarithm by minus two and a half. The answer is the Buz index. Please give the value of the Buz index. -5.49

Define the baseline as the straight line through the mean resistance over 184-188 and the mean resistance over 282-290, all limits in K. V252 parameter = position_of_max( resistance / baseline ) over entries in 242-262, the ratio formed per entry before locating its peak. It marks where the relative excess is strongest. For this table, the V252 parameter 261 K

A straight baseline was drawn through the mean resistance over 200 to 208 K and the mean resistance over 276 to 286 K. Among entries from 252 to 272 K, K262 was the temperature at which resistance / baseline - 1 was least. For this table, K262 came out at 253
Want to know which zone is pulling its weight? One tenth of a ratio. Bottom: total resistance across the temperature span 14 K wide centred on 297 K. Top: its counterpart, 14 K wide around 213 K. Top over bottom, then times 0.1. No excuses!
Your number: 0.113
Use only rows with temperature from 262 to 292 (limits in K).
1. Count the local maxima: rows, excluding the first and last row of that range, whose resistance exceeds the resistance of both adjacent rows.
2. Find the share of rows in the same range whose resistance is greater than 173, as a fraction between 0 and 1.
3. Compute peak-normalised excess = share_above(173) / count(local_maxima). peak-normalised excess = 0.173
